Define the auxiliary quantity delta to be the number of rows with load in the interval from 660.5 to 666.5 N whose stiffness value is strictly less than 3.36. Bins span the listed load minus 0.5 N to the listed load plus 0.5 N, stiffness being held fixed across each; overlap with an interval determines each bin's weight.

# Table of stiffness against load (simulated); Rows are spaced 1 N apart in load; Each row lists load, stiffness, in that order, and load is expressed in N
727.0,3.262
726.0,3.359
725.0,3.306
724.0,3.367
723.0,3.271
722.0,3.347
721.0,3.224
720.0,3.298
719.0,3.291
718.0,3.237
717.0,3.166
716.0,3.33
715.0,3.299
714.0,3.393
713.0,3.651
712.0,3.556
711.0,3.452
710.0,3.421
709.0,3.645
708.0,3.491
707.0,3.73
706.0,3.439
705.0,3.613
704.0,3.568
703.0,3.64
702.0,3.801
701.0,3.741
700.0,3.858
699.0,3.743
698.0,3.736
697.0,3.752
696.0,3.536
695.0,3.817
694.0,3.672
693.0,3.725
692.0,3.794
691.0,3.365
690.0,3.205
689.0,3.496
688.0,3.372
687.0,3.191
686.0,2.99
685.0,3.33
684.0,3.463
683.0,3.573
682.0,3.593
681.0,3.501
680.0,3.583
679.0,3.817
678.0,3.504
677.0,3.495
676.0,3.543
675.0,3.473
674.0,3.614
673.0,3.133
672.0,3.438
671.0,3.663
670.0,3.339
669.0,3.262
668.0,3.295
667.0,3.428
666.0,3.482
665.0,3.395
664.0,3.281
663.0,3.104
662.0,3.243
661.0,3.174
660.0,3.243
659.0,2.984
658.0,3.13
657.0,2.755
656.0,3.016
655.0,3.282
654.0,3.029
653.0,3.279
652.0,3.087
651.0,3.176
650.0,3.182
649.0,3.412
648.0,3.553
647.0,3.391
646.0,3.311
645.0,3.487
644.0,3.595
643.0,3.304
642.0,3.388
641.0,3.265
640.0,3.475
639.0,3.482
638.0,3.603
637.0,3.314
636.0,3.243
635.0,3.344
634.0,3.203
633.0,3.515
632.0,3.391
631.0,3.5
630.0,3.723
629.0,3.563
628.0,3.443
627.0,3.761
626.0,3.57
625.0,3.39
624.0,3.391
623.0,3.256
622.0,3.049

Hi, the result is 4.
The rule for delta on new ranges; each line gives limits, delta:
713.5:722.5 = 8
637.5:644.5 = 2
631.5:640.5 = 4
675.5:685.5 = 1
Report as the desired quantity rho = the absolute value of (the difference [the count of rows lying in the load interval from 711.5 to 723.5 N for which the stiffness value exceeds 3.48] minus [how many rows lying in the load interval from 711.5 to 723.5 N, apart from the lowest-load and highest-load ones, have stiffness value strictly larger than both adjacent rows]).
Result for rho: 2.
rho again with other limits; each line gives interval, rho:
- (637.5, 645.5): 2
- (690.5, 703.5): 7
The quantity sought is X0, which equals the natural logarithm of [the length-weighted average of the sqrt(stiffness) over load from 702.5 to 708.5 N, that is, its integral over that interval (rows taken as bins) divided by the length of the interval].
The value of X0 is 0.638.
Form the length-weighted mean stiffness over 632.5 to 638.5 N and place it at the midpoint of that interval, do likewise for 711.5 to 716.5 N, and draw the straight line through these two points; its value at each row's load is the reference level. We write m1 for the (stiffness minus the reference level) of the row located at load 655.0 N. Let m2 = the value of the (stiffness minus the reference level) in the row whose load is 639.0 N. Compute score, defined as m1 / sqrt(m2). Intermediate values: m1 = -0.11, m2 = 0.108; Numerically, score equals -0.3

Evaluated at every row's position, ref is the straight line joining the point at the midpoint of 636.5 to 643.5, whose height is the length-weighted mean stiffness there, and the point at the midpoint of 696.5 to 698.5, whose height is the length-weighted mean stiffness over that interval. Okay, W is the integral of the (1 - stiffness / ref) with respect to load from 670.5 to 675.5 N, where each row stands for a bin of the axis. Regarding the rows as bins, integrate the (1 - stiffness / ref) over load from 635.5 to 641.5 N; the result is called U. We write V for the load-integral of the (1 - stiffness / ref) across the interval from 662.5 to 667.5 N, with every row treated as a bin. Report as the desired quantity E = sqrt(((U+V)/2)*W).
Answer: 0.17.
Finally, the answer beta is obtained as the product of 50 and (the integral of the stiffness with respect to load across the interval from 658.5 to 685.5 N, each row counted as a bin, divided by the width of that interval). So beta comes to 170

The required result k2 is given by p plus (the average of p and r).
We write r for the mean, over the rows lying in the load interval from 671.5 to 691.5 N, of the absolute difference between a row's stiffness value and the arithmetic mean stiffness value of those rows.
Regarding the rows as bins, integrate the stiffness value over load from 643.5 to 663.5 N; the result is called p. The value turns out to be 96.7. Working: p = 64.4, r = 0.145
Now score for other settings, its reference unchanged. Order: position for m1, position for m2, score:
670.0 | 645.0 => -0.2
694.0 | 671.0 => 0.5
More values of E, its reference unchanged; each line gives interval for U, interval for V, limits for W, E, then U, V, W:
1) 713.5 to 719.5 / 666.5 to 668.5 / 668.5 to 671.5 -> 0.26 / 0.9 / 0.12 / 0.13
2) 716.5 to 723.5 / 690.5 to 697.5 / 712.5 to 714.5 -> 0.32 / 1.1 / 0.11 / 0.16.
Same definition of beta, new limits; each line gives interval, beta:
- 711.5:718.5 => 169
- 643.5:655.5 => 166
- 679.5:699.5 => 176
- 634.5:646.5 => 170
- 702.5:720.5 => 173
